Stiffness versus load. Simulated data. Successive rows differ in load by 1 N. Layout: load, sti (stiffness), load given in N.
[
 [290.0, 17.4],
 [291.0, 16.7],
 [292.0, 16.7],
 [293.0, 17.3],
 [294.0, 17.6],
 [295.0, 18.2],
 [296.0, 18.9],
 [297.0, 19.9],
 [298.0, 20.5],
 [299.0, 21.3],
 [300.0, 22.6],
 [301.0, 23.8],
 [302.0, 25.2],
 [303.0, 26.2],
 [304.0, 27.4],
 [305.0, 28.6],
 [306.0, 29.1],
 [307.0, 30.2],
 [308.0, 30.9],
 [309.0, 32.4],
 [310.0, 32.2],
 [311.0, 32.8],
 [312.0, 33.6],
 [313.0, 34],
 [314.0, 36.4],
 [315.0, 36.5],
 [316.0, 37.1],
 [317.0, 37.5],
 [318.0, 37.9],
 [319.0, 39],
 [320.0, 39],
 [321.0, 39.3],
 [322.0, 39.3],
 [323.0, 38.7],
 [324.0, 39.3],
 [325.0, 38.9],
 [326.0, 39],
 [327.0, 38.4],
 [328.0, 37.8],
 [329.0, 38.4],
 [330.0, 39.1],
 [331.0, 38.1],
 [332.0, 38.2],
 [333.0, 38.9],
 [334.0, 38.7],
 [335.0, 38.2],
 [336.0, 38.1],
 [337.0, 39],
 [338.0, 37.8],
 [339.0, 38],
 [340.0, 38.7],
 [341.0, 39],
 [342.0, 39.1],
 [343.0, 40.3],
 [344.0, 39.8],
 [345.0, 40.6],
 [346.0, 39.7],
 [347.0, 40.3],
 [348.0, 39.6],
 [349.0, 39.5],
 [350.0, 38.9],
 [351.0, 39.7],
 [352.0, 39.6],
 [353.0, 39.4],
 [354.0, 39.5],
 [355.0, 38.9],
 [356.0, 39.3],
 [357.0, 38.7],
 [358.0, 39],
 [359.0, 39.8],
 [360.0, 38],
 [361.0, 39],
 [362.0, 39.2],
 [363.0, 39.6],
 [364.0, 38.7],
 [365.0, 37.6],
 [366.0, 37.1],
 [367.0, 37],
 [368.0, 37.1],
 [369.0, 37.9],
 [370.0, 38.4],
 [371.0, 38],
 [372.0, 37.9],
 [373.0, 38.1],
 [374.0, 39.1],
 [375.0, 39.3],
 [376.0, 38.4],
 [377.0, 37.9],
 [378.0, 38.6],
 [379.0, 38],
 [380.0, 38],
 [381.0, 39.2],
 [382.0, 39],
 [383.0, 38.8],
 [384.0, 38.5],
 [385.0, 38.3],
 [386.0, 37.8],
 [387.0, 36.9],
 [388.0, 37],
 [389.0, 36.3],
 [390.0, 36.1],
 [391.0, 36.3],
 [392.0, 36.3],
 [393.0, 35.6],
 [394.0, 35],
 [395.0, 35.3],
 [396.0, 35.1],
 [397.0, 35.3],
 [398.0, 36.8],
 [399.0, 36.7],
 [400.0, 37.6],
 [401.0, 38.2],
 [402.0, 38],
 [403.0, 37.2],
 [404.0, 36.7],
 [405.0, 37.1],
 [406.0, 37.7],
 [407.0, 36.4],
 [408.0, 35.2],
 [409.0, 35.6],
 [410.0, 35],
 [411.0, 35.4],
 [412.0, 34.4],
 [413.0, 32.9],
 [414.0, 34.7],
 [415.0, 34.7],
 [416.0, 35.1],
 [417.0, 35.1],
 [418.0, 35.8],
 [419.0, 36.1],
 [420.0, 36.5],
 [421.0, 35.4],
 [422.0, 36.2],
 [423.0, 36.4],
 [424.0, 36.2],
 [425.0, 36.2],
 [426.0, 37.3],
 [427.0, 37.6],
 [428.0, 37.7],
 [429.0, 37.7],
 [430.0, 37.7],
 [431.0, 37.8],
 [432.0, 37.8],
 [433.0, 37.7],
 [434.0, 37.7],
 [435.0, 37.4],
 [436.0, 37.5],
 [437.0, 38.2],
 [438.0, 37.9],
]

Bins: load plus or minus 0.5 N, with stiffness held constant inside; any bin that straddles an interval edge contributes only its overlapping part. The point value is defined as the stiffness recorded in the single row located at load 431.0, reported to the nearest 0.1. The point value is 37.8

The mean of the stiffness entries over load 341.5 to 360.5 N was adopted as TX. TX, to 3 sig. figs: 39.5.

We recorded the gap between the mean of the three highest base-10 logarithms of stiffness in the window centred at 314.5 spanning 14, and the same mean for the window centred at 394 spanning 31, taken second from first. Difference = 0.00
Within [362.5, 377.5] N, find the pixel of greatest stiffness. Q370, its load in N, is 363.0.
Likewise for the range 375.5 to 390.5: 381.0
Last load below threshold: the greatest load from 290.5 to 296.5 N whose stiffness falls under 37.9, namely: 296.0 N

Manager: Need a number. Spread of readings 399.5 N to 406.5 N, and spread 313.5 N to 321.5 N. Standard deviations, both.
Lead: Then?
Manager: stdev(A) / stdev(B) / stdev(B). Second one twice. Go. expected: 0.4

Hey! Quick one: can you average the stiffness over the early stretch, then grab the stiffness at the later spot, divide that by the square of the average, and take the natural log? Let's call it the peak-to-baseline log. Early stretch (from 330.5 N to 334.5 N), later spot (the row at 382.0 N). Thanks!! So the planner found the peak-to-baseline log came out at -3.636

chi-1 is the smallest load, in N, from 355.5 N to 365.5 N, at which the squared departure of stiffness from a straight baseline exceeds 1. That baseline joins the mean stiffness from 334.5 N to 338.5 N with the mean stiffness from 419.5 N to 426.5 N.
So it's 356.0 N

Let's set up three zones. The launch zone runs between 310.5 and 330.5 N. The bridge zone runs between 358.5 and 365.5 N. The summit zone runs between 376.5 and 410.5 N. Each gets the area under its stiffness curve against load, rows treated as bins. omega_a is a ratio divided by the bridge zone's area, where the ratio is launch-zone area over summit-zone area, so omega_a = 0.0022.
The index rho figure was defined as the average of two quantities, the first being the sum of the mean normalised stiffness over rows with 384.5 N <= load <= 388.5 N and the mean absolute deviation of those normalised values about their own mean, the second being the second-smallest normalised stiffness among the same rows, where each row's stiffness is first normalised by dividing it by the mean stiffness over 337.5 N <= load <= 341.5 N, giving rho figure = 0.98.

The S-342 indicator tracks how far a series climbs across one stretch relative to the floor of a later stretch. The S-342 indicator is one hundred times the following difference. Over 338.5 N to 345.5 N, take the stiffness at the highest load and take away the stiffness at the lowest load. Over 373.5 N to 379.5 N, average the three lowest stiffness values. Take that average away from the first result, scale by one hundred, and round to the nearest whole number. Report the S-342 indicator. -3550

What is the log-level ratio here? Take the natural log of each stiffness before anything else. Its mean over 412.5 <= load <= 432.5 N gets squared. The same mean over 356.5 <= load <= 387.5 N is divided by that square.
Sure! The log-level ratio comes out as 0.283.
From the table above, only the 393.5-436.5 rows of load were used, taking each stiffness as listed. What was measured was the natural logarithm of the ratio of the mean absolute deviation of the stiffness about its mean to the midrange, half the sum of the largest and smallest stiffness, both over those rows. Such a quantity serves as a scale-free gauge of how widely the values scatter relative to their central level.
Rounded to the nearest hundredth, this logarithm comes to -3.52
